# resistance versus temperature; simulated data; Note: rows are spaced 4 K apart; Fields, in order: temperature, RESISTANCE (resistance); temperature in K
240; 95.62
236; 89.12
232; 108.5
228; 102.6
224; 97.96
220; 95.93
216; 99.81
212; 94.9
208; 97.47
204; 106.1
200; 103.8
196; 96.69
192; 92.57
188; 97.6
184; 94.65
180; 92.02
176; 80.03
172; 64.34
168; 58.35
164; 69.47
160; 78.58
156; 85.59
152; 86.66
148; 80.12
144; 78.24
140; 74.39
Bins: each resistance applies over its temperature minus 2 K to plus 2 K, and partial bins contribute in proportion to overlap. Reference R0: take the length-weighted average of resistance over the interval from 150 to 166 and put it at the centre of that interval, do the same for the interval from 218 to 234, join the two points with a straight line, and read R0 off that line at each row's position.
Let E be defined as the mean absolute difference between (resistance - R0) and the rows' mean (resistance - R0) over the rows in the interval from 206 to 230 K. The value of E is 2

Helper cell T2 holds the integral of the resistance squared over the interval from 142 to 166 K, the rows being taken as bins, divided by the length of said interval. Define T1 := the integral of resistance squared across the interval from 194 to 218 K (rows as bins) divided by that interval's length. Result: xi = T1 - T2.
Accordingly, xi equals 3579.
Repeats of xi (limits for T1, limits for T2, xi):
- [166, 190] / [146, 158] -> -268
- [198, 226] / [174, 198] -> 1354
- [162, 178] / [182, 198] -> -4407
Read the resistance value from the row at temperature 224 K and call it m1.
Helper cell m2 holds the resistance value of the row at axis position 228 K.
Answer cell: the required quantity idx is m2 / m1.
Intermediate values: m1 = 97.96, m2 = 102.6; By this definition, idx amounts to 1.05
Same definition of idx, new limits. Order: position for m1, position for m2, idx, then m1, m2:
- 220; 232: 1.13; 95.93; 108.5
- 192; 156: 0.92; 92.57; 85.59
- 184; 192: 0.98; 94.65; 92.57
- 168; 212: 1.63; 58.35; 94.9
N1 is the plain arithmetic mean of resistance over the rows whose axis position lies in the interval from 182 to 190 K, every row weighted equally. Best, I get 96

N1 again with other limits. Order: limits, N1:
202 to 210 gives 102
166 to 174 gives 61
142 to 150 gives 79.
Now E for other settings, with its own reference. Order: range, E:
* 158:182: 9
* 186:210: 4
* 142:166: 5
